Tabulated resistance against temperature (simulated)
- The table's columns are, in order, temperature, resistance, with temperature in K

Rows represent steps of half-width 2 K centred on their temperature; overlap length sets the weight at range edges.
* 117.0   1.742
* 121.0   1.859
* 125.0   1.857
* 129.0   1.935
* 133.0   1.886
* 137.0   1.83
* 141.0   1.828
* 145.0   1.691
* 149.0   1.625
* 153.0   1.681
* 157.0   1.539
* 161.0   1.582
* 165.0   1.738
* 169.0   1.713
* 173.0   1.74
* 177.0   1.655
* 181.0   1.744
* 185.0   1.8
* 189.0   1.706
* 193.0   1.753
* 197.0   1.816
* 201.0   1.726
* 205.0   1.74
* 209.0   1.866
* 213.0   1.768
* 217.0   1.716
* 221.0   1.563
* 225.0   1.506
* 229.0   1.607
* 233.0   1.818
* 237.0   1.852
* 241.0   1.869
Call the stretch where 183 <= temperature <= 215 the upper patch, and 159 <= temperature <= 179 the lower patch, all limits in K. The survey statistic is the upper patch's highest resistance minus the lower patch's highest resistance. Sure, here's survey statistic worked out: 0.13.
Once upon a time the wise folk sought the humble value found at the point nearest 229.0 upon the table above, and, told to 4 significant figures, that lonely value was 1.607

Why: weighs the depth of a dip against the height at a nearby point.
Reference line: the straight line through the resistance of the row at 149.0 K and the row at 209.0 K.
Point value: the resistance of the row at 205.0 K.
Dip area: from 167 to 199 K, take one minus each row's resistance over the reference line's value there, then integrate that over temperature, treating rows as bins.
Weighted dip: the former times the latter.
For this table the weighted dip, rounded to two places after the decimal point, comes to 0.65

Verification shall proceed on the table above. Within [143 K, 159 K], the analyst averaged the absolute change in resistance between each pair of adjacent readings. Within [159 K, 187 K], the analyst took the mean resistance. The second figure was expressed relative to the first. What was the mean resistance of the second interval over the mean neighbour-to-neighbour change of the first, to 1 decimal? 19.4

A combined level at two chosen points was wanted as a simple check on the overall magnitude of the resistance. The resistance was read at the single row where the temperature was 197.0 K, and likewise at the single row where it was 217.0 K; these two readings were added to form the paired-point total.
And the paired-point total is 3.53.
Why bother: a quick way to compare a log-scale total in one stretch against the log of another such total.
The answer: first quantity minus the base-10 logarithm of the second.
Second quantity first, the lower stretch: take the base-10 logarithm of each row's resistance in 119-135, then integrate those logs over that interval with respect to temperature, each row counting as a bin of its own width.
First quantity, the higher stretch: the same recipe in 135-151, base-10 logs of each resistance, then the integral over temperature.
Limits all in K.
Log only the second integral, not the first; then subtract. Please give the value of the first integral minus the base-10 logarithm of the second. 3.2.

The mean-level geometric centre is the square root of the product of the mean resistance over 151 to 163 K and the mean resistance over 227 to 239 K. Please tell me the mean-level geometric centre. 1.68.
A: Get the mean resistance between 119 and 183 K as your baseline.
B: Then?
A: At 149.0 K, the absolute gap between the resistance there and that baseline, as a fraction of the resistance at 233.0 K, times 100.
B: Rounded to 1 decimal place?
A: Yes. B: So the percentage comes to 6.5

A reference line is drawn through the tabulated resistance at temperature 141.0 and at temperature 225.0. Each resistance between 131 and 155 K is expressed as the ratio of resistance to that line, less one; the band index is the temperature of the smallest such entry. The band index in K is 149.0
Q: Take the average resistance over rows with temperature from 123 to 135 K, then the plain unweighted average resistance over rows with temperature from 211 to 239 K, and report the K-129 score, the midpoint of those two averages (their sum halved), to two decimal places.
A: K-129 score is 1.79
